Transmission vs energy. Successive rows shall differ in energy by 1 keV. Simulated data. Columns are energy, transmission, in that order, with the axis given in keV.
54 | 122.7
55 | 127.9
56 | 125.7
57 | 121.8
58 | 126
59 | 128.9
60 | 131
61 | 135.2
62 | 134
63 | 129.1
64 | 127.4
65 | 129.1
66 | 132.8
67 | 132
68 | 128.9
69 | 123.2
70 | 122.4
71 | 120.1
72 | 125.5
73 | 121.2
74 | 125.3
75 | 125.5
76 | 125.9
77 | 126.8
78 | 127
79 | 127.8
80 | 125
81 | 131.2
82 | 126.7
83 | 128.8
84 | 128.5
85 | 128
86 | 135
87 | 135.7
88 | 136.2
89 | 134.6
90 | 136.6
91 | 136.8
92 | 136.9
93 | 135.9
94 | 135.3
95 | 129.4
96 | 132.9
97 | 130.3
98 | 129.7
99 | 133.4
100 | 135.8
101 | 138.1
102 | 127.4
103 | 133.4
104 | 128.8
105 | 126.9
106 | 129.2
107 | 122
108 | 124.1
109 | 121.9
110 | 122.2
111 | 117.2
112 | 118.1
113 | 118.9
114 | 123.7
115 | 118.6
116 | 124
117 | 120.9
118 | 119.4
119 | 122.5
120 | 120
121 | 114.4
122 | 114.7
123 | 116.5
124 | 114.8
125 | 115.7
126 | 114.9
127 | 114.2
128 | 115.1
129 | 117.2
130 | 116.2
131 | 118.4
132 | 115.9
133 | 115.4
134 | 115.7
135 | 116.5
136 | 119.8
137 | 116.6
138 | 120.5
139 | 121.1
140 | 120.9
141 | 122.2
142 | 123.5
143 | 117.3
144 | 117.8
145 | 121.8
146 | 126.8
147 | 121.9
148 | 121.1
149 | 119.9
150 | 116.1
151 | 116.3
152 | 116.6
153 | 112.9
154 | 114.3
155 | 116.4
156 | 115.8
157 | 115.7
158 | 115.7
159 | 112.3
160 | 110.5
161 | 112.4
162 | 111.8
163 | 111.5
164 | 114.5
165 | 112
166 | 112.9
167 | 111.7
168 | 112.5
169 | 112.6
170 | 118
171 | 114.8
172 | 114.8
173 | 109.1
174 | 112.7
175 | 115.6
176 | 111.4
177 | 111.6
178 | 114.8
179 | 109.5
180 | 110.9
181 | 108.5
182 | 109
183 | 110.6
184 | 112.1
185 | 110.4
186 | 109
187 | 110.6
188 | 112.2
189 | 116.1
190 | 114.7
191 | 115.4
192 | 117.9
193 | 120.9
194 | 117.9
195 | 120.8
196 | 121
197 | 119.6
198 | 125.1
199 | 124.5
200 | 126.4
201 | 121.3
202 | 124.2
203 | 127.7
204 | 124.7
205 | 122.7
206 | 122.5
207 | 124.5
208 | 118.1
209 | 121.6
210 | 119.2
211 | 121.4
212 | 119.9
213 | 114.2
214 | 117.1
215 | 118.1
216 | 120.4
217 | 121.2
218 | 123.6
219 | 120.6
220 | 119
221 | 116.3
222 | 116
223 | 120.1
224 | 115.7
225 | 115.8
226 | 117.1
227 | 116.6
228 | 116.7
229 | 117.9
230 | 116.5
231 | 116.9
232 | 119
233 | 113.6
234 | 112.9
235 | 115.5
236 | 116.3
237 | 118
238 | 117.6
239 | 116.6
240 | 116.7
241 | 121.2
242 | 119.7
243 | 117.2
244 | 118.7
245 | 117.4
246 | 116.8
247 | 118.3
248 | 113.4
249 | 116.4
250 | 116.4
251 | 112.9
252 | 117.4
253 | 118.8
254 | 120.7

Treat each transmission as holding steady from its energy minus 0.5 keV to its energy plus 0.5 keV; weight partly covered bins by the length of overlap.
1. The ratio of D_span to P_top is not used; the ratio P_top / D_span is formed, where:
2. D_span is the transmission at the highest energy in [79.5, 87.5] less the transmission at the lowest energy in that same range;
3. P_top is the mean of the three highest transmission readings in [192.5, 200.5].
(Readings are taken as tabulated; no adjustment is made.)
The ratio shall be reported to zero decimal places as 12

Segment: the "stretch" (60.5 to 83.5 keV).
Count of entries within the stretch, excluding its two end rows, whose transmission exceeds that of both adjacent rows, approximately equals 4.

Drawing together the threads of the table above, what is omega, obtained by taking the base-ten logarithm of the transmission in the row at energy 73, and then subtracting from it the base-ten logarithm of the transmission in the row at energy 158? 0.020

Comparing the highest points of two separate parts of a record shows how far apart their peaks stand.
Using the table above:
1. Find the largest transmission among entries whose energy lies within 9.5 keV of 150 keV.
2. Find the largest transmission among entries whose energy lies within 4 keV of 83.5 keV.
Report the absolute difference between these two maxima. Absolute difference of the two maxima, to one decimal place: 8.9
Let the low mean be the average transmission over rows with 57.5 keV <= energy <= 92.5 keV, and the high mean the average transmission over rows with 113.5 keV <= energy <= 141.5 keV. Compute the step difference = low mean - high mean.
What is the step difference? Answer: 11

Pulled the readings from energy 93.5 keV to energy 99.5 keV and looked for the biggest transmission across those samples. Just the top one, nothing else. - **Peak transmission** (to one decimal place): 135.3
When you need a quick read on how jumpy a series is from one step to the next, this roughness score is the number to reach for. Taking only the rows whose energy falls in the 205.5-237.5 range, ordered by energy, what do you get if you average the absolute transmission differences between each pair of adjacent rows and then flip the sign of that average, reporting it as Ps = -2.2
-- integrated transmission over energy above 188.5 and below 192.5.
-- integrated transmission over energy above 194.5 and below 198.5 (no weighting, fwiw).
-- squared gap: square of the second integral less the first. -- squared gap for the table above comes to 502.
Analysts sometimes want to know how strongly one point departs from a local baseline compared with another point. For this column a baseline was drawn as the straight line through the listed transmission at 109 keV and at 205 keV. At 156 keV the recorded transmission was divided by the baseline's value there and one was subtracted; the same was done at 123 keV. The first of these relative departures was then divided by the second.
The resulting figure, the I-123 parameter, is 1.2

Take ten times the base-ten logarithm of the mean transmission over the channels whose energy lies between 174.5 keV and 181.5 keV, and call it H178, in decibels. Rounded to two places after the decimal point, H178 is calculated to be 20.48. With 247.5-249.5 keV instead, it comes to 20.60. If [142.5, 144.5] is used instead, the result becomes 20.70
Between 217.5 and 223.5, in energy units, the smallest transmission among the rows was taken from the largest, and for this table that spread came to 8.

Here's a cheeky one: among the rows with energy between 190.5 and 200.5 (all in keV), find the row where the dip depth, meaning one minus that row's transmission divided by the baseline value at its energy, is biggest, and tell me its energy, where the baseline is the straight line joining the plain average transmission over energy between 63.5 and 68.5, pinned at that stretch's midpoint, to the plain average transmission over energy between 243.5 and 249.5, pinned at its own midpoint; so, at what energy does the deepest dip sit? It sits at 191 keV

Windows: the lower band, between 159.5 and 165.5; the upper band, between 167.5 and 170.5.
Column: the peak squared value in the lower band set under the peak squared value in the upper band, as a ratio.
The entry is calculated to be 1.06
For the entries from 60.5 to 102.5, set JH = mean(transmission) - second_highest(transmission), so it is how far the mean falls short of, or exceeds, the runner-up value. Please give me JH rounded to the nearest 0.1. -6.7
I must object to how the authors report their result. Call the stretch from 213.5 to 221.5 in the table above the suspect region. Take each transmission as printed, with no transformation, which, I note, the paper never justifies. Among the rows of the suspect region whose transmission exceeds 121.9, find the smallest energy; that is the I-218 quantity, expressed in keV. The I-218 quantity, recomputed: 218 keV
